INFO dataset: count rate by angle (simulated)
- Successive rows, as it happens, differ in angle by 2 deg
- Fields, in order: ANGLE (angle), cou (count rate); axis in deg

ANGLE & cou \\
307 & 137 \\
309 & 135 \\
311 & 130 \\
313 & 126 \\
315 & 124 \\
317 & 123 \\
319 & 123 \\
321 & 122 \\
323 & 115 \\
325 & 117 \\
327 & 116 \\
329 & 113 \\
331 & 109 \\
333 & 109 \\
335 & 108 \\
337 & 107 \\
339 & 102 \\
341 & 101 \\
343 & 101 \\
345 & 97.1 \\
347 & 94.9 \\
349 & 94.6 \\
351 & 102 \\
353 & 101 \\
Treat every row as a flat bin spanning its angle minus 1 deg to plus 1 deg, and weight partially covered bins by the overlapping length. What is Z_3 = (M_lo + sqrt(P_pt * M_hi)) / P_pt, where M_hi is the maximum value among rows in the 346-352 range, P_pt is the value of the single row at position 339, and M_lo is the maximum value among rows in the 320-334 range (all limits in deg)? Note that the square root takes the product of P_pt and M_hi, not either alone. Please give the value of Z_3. 2.20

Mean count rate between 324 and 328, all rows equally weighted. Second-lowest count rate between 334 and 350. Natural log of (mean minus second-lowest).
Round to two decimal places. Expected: 3.07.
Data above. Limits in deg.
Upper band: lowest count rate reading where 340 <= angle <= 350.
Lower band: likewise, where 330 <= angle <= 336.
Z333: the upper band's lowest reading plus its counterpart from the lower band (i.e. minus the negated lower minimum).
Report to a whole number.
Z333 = 203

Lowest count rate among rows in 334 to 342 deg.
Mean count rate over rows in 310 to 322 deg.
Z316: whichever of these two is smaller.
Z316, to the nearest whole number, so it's 101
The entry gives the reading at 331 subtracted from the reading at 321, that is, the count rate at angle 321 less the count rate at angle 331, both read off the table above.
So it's 13.0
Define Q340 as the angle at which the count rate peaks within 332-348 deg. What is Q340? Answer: 333 deg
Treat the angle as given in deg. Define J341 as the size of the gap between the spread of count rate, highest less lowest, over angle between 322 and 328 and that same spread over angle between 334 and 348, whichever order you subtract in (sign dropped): 11.1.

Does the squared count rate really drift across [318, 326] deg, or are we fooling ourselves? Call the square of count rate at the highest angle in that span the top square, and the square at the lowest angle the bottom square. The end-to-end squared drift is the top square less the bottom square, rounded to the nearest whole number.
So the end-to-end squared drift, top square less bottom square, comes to -1440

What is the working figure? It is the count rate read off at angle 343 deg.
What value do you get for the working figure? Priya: 101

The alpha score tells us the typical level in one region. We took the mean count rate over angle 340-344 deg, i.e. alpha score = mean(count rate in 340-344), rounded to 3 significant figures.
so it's 101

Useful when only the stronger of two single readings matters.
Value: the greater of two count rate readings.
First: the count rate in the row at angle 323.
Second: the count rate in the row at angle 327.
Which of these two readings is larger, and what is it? 116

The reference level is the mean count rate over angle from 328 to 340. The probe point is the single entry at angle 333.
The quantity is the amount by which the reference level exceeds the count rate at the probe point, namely -1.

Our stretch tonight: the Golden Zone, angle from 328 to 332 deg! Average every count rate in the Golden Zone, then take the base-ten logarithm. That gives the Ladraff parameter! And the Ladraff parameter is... 2.05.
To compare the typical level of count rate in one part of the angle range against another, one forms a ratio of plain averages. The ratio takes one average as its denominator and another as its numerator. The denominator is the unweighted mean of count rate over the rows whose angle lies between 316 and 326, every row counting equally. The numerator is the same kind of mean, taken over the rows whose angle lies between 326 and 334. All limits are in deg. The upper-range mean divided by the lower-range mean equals 0.93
